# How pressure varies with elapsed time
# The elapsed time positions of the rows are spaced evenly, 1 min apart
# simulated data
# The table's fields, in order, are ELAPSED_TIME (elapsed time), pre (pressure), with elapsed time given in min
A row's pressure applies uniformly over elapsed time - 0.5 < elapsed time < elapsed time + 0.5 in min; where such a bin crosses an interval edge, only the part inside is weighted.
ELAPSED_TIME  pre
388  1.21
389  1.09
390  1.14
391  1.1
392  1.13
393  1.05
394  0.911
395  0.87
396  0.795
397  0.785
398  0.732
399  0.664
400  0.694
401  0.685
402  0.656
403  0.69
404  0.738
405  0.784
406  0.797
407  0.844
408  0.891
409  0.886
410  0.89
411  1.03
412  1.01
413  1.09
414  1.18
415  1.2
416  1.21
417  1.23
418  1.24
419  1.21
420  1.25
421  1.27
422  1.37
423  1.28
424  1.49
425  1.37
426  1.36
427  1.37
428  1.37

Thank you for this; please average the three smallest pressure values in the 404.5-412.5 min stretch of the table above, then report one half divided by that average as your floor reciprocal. 0.62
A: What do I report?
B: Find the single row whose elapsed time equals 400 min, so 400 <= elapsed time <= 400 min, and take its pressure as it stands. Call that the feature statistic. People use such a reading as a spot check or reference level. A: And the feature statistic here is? 0.694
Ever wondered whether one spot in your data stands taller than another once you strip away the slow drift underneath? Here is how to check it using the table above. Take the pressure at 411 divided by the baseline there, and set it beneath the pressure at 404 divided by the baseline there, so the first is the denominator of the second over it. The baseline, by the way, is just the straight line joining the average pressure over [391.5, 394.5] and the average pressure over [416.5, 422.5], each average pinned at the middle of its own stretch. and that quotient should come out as 0.76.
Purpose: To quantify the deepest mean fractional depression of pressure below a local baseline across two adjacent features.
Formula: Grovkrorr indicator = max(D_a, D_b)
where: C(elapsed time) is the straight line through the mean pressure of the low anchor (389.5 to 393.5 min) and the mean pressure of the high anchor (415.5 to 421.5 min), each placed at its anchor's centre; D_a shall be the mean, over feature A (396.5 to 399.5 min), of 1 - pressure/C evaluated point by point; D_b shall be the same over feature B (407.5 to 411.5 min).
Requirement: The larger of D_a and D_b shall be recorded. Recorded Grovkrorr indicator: 0.360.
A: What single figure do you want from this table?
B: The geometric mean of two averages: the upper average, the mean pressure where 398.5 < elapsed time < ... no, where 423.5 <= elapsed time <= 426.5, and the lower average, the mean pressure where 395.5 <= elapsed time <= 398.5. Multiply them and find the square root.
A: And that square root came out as 1.0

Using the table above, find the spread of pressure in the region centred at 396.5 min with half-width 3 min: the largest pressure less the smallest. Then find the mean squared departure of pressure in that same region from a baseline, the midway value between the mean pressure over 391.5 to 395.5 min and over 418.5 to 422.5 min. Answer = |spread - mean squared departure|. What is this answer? 0.125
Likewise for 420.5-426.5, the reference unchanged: 0.165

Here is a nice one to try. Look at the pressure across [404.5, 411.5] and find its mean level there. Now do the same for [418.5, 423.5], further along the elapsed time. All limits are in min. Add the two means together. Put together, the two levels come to 2.2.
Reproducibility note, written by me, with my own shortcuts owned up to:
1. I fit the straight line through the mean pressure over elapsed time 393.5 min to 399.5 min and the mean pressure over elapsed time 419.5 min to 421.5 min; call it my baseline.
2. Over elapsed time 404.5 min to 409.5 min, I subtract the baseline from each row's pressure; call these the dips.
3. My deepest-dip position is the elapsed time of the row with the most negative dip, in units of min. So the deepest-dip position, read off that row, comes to 406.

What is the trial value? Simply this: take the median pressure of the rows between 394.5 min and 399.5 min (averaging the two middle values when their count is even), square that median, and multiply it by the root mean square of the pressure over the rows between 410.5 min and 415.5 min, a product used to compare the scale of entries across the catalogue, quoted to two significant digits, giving 0.68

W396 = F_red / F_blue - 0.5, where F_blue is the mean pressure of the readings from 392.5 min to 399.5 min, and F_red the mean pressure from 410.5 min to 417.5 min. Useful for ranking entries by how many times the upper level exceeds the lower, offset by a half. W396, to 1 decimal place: 0.9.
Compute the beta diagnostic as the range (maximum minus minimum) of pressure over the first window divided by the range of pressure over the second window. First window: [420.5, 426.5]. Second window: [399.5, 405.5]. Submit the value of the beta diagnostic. 1.7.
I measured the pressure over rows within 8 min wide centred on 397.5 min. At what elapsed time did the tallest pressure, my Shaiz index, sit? 394 min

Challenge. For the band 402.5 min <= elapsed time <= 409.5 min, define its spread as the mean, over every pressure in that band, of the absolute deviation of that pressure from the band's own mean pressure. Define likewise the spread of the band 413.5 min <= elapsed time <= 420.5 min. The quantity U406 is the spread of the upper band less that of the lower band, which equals -0.04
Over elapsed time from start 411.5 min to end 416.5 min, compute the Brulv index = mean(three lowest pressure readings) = 1.1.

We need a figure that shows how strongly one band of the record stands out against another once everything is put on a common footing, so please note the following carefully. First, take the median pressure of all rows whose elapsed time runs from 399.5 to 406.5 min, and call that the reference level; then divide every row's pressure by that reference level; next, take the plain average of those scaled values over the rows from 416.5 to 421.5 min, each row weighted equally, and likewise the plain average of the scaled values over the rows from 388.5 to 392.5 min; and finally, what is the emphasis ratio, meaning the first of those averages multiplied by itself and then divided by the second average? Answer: 2.0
